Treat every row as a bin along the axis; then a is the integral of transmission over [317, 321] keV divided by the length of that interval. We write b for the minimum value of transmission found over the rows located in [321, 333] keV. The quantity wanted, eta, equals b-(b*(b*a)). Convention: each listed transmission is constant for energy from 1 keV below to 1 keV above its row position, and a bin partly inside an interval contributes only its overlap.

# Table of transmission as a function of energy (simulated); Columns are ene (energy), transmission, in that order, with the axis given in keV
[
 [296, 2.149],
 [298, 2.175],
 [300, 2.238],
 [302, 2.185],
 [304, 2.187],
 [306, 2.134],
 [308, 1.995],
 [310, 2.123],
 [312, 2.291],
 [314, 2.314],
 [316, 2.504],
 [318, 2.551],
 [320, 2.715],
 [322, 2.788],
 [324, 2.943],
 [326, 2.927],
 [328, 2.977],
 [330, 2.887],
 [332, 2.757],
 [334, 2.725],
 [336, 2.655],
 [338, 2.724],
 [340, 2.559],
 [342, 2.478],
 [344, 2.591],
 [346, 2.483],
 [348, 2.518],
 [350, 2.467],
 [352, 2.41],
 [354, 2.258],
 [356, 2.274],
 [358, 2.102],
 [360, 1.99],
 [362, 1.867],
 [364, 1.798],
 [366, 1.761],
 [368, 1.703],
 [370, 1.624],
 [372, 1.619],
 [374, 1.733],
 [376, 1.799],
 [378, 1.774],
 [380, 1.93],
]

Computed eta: -17.3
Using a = 2.6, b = 2.757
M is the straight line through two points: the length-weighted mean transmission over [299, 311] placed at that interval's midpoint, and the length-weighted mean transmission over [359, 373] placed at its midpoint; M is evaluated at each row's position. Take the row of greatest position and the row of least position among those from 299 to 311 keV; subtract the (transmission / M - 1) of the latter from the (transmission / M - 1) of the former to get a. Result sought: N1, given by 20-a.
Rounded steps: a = -0.02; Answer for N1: 20.0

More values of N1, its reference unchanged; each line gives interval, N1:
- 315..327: 19.8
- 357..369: 20.2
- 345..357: 20.1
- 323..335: 20.1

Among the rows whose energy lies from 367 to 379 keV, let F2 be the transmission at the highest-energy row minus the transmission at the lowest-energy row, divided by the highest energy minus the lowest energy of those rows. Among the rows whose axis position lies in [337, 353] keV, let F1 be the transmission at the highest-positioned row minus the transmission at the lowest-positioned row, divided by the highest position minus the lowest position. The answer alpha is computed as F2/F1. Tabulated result -0.3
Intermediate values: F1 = -0.022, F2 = 0.007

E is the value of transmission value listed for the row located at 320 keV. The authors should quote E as 2.715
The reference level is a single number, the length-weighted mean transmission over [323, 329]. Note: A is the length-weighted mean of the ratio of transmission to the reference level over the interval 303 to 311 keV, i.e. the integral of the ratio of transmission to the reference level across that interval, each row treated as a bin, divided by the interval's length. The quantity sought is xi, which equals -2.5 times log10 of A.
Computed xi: 0.4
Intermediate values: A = 0.72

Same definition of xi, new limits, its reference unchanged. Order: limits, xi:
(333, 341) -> 0.1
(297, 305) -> 0.3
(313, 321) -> 0.2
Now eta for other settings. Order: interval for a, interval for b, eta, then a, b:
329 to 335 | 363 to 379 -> -5.7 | 2.8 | 1.619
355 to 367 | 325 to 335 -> -11.9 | 2.0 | 2.725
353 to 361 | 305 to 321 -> -6.6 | 2.2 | 1.995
